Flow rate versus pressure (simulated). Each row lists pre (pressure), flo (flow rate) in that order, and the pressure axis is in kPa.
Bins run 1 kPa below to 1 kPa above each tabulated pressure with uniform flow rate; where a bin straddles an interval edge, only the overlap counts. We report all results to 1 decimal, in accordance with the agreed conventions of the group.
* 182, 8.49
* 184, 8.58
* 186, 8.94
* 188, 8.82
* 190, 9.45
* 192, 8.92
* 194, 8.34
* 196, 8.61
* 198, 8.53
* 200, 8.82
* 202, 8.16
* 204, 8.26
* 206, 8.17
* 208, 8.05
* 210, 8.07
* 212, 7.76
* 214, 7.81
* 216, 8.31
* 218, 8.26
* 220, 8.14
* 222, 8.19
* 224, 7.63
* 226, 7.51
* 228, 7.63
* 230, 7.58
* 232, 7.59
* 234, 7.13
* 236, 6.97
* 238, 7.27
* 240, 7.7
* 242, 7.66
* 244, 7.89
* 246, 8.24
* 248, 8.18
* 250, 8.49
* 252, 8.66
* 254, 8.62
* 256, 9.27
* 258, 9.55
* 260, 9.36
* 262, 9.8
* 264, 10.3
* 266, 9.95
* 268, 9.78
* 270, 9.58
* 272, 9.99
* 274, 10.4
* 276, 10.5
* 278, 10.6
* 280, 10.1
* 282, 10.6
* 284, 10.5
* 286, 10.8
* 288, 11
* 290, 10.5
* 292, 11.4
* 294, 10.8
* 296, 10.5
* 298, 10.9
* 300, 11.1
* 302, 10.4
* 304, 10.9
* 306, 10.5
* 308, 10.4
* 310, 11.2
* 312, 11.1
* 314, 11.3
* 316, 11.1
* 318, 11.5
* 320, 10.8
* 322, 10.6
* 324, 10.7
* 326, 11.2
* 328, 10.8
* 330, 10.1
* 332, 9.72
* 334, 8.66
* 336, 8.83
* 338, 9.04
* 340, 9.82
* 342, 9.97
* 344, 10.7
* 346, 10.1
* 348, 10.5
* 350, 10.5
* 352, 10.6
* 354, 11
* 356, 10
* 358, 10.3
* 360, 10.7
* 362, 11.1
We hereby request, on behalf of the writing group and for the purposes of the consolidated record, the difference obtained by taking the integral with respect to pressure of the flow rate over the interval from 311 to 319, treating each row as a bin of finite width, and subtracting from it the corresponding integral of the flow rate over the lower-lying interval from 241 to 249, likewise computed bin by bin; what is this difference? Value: 26.1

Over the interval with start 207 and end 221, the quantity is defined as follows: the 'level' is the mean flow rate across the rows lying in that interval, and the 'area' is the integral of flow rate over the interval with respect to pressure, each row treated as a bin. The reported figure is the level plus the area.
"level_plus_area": 121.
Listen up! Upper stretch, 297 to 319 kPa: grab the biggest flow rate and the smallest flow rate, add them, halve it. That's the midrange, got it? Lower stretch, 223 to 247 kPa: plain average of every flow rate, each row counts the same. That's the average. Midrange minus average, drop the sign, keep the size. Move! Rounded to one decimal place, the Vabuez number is 3.4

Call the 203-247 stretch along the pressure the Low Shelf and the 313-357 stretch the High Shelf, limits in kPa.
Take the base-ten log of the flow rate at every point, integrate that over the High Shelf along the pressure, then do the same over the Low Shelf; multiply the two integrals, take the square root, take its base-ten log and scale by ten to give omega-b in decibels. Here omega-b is 16.2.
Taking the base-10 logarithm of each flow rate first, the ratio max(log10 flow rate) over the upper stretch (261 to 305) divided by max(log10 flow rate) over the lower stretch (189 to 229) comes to 1.08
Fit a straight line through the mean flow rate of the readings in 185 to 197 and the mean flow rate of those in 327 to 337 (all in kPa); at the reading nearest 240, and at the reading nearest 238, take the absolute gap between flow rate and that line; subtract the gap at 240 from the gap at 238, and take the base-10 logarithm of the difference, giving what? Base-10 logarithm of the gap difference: -0.38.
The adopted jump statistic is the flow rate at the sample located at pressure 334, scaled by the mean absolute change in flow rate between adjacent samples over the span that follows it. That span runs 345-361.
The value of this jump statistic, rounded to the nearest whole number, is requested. 23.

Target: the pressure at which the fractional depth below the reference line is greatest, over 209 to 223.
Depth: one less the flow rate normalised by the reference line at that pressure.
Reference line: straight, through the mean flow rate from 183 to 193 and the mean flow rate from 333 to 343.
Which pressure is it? 212 kPa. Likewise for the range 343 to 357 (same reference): 356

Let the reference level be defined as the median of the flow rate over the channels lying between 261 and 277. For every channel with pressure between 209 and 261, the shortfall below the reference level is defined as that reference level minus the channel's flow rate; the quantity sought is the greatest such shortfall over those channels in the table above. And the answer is 3.0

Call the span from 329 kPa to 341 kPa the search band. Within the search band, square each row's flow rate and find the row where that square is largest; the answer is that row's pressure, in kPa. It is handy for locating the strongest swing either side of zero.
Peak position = 330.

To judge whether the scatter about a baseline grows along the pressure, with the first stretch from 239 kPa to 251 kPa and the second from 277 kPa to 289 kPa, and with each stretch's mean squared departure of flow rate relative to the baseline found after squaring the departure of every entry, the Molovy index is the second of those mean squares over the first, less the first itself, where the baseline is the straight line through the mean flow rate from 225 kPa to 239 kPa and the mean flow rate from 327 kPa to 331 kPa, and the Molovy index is 28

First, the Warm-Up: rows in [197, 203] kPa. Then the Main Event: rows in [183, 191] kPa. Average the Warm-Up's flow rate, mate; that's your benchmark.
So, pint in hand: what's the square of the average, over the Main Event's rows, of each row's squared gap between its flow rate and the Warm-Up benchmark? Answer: 0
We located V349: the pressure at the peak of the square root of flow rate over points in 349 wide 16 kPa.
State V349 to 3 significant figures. 354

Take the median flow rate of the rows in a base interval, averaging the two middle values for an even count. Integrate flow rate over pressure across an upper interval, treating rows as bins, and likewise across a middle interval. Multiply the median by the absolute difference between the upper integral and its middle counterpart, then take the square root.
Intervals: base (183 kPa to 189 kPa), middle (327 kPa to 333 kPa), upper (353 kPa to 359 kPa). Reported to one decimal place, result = 3.5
